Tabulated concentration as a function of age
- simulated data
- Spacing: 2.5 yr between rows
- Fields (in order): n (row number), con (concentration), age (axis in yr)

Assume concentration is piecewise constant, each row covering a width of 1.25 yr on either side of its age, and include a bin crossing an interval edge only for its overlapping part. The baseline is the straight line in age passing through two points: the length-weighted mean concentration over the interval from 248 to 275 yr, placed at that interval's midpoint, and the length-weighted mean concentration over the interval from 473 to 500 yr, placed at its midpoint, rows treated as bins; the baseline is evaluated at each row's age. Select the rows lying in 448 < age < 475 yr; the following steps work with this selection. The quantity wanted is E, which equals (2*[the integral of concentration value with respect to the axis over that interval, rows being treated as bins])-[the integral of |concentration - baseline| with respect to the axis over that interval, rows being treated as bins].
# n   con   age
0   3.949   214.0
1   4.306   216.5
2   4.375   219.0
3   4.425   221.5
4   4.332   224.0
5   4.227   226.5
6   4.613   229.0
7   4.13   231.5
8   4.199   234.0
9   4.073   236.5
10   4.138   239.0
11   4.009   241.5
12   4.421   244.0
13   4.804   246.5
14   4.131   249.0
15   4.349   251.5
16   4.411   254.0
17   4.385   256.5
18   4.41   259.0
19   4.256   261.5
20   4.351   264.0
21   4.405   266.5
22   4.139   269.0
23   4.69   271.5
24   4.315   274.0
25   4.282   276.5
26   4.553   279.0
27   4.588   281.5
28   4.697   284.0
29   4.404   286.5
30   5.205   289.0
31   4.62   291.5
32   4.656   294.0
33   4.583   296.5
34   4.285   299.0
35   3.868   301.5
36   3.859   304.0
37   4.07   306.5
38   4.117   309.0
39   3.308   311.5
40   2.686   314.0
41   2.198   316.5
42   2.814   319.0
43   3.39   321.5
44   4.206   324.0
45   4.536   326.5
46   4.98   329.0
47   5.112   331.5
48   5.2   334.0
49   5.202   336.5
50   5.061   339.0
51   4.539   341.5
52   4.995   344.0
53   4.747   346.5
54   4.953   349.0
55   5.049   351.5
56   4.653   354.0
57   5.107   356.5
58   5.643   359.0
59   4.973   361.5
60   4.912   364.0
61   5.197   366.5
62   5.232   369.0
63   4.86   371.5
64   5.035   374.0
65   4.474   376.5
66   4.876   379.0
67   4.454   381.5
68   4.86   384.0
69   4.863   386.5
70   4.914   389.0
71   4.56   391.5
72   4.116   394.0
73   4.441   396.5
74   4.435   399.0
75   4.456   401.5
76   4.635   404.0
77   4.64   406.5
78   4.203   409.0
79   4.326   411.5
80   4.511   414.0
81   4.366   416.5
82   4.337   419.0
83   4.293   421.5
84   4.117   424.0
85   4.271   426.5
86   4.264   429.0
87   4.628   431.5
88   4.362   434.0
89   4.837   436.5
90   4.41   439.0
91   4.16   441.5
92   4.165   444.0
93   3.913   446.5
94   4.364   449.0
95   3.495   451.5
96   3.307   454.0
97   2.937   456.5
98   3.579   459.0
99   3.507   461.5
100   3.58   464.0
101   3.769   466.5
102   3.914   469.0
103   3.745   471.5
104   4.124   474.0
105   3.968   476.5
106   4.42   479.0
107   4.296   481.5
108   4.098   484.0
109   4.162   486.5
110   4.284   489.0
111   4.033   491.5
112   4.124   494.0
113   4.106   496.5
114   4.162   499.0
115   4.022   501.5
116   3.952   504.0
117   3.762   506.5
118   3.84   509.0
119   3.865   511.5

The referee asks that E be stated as 182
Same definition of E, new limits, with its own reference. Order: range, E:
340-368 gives 259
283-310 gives 229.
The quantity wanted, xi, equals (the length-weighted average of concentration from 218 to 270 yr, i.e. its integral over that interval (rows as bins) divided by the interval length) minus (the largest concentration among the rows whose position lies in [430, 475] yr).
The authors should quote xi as -0.5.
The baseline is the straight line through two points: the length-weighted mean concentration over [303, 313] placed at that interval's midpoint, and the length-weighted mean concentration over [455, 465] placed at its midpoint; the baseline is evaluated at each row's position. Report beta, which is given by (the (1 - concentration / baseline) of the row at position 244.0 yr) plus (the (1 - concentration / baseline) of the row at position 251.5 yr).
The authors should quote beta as -0.2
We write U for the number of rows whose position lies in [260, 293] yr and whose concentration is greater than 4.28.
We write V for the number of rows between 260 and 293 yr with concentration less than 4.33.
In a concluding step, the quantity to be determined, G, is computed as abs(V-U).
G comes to 7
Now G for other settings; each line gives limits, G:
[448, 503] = 16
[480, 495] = 4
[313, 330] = 3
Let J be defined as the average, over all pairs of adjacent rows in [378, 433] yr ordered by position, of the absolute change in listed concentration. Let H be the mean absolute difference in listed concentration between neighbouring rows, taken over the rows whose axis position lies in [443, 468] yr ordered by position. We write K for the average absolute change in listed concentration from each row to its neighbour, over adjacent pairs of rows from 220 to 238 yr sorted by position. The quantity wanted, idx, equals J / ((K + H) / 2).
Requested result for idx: 0.67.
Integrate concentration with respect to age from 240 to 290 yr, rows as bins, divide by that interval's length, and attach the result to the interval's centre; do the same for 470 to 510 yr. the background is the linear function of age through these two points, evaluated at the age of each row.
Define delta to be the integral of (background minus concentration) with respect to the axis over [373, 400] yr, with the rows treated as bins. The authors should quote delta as -11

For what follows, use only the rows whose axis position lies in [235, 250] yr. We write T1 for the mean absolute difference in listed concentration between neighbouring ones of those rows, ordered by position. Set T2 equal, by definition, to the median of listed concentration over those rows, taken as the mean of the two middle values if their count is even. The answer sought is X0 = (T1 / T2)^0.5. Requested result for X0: 0.28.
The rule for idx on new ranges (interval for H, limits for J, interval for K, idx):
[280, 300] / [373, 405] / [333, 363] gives 0.81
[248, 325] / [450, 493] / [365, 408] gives 0.84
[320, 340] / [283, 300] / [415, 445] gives 1.45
